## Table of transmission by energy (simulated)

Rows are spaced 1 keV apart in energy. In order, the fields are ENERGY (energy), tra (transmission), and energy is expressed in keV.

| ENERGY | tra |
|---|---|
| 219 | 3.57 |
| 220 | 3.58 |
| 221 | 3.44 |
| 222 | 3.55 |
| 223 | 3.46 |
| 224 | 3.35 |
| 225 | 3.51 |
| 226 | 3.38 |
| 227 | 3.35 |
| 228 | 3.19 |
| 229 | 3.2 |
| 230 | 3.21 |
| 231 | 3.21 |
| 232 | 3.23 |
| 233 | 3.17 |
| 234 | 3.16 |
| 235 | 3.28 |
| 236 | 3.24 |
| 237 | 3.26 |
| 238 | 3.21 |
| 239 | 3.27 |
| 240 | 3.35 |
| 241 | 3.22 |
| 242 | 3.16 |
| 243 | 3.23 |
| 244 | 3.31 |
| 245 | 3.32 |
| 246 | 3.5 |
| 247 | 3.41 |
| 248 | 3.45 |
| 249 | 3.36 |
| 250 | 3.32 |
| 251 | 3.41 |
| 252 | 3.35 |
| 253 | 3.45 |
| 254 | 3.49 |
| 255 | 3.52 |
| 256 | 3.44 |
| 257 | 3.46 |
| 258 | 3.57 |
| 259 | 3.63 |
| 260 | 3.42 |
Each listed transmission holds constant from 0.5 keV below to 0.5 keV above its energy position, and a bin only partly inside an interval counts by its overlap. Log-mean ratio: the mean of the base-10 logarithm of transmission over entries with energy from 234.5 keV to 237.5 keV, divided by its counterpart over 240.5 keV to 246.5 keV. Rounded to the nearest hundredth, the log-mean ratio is 0.99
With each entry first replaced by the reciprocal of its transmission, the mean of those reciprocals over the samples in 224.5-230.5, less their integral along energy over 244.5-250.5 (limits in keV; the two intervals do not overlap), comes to -1.47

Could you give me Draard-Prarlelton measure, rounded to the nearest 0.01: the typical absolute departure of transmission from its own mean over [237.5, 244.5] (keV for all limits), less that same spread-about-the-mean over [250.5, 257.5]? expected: 0.01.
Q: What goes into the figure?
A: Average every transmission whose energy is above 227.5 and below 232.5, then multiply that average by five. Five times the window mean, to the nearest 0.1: 16.0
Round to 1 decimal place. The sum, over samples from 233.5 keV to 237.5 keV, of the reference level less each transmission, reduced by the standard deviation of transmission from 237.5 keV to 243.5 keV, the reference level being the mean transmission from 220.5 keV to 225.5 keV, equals 0.8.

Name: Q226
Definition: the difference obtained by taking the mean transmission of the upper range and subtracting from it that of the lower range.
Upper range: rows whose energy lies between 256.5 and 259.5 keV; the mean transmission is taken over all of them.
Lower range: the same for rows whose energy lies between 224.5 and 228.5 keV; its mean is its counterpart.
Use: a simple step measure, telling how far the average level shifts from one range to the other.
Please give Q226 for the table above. 0.20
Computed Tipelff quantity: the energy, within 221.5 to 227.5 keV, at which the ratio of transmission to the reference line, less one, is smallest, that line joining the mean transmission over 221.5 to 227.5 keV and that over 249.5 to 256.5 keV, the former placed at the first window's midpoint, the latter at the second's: 224 keV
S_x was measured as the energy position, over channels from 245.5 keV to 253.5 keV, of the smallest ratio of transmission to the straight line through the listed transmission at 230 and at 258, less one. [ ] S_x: 250 keV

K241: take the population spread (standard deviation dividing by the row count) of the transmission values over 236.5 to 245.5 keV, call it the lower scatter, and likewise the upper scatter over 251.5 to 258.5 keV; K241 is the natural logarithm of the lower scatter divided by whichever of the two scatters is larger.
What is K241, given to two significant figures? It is -0.12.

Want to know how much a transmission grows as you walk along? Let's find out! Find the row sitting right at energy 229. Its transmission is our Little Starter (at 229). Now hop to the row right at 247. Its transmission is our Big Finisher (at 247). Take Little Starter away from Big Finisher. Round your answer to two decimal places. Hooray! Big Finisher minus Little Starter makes 0.21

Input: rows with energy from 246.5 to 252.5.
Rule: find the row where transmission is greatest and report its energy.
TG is 248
